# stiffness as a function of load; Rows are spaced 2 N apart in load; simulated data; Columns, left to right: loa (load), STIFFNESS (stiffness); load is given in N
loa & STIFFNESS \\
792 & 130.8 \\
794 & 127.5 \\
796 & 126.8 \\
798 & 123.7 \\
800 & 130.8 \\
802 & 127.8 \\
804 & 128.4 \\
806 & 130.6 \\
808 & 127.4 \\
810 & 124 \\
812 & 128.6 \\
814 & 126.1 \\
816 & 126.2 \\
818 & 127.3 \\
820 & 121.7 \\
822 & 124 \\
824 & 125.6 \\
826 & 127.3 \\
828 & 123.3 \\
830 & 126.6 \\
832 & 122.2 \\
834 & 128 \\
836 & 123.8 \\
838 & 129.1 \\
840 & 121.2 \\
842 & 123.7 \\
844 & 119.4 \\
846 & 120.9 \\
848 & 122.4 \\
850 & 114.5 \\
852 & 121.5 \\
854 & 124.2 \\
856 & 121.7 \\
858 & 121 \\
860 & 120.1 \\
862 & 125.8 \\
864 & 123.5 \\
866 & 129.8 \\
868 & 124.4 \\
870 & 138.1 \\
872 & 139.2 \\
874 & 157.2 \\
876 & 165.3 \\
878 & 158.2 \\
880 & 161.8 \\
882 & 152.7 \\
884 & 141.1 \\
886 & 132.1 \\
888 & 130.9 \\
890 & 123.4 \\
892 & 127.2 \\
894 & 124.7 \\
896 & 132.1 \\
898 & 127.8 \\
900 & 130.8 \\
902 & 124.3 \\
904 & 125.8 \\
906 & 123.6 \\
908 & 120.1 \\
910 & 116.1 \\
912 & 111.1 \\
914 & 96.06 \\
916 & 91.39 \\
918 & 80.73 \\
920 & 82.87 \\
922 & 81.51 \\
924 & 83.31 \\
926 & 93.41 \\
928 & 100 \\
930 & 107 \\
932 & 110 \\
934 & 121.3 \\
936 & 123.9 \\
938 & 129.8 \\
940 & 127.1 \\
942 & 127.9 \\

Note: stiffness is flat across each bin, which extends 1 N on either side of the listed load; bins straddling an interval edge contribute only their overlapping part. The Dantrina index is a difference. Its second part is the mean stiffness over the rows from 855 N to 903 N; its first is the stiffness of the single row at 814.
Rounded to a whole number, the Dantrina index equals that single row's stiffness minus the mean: -9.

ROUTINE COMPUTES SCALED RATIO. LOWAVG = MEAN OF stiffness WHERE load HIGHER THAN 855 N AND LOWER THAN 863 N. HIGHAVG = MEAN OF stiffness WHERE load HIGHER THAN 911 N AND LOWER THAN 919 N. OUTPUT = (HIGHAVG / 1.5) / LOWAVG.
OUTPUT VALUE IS 0.52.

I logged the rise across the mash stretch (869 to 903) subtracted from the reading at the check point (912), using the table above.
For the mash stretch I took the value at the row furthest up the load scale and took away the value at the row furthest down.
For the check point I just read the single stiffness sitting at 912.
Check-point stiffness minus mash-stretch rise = 125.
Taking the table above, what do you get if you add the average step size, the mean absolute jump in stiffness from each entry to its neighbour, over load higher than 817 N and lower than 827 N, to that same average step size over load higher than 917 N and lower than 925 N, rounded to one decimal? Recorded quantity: 4.6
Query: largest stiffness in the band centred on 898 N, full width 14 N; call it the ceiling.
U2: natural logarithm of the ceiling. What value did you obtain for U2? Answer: 4.88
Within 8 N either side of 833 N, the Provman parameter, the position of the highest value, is 838 N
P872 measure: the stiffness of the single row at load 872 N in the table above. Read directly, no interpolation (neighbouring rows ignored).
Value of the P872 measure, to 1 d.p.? 139.2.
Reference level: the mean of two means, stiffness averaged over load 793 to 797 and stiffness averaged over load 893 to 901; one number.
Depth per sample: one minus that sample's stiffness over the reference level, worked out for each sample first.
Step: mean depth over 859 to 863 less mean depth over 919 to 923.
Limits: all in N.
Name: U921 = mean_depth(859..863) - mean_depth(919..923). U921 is -0.318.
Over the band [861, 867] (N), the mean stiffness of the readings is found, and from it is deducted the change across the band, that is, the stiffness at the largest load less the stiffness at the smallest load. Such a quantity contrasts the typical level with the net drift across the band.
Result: 122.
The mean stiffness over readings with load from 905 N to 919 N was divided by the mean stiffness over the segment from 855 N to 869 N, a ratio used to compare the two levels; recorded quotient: 0.85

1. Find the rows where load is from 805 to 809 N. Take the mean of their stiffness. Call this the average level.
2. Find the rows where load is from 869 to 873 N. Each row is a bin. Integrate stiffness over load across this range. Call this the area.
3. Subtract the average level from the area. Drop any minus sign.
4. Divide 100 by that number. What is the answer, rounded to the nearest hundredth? 0.23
